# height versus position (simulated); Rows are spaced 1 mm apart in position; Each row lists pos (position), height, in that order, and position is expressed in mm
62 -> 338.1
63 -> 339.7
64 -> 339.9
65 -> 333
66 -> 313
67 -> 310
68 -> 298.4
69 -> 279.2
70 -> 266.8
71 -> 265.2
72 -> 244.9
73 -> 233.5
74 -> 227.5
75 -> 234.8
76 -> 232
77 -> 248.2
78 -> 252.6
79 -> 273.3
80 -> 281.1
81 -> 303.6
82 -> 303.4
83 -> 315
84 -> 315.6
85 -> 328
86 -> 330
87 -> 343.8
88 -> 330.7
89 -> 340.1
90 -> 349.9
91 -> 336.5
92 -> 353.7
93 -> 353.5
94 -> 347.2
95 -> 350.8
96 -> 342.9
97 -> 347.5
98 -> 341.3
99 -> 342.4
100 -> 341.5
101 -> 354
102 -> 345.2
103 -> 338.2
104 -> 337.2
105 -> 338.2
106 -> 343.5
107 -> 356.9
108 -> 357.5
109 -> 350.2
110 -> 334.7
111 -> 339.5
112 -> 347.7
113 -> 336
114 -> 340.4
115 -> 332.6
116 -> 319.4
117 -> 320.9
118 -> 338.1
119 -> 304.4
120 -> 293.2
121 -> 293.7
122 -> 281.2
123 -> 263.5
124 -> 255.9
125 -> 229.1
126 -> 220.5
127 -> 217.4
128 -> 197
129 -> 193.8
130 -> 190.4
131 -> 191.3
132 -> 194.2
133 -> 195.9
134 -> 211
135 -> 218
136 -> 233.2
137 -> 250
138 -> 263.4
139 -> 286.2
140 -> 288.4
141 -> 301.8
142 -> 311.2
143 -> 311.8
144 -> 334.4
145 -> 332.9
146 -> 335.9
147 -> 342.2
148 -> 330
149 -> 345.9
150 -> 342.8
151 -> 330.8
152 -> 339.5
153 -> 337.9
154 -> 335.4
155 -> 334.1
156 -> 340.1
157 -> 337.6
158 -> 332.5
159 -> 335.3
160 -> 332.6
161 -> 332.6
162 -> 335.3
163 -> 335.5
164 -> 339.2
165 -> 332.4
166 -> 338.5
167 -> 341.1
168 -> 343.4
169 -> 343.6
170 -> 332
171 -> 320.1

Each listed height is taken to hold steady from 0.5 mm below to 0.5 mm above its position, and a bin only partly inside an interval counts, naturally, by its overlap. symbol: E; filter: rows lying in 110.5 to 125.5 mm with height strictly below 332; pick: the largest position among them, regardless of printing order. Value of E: 125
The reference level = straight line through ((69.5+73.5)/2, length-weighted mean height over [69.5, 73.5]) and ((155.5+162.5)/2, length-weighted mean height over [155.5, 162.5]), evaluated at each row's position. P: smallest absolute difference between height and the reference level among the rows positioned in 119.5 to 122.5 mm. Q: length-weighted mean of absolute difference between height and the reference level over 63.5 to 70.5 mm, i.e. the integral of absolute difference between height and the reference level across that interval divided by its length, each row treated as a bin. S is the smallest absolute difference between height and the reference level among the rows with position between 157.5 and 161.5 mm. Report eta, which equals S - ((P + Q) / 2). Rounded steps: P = 5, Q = 57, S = 0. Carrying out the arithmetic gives -31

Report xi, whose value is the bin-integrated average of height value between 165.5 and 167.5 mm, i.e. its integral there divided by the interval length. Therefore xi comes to 339.8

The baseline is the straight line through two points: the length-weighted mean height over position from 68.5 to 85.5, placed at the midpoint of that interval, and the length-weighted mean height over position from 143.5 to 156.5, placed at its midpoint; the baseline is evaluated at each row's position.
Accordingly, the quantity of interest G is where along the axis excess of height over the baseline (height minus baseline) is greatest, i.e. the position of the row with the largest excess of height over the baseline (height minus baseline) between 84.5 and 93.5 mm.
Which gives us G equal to 92 mm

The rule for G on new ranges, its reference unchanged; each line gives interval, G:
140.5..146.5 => 144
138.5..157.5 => 149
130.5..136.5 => 136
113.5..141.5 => 114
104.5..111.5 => 107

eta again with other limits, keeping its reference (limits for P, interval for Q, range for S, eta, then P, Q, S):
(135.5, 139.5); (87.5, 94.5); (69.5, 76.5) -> -44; 30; 74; 8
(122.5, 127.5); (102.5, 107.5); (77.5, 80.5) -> -42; 38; 59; 6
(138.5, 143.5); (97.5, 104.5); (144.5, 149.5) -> -30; 8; 62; 5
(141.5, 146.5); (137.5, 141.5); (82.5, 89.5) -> 31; 8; 32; 51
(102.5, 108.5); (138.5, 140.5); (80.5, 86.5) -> -1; 54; 29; 41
